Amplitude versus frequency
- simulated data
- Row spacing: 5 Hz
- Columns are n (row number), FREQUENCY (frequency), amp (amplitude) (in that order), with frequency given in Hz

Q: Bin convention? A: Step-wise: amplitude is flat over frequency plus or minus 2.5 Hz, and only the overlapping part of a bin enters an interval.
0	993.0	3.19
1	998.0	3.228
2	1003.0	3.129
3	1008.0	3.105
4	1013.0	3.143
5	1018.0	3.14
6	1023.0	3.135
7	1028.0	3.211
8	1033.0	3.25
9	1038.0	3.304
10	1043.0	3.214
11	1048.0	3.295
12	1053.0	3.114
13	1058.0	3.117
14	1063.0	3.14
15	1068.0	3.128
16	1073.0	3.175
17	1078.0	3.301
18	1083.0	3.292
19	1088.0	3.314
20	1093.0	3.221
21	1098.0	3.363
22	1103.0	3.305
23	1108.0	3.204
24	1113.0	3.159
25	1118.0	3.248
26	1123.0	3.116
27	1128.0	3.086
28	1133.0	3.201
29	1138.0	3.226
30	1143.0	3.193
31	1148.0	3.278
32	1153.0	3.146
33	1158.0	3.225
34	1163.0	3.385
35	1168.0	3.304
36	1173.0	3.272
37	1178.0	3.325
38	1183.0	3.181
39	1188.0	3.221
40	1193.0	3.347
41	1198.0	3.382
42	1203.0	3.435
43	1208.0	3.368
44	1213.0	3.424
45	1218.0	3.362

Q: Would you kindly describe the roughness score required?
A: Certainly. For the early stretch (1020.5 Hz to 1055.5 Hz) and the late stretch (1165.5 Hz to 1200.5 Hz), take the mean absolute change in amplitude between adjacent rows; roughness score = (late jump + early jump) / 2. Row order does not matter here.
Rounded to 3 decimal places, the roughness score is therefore 0.079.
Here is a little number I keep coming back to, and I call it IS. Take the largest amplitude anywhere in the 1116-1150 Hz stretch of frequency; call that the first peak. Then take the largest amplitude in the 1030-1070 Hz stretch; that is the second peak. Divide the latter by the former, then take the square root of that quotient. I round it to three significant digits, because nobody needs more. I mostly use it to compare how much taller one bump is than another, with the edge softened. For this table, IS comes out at 1.00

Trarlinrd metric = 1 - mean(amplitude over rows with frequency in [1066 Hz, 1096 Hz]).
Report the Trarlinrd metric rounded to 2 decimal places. -2.24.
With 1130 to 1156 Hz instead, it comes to -2.21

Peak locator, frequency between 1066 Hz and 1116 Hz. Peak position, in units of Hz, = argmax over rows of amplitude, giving 1098.0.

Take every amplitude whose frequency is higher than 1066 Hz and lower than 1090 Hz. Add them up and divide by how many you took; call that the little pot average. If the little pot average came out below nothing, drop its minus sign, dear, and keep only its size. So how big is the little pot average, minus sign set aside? 3.24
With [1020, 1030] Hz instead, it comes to 3.17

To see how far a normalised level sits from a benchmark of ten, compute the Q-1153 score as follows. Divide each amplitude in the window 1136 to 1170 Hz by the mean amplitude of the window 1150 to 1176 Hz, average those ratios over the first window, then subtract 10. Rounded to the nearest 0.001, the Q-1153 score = -9.005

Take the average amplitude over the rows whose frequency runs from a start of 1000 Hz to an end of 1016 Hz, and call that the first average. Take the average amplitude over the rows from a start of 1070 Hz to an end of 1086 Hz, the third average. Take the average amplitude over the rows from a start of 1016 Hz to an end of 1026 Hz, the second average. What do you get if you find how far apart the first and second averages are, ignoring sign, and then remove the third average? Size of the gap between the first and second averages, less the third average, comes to -3.24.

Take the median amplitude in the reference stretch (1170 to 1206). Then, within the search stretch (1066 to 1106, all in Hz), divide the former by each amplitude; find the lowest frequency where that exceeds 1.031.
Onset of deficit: 1068.0 Hz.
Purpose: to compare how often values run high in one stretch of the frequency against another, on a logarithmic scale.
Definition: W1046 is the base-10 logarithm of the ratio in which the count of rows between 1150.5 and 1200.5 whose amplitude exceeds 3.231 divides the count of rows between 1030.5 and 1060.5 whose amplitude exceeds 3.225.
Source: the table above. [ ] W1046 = -0.30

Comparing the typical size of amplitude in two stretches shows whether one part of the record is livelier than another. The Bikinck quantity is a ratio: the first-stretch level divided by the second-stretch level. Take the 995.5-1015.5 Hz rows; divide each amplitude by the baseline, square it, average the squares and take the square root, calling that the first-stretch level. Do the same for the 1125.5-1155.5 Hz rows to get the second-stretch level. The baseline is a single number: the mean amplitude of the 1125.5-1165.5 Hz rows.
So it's 0.988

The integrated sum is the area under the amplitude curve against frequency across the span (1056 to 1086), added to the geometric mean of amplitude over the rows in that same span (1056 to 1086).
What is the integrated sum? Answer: 99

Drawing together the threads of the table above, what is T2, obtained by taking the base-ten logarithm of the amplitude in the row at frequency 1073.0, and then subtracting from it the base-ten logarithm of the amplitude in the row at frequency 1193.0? -0.02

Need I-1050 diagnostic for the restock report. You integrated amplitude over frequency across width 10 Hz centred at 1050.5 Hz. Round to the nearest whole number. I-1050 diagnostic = 32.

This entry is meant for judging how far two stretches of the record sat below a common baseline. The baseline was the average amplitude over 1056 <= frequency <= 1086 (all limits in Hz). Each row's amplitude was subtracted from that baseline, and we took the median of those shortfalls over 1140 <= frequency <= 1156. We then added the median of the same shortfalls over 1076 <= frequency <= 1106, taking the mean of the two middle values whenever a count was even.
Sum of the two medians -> -0.11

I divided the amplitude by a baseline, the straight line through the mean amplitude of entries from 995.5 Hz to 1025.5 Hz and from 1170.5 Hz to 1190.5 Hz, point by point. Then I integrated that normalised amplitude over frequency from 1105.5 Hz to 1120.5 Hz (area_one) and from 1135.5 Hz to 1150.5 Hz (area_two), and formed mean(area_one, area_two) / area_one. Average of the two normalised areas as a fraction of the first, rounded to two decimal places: 1.00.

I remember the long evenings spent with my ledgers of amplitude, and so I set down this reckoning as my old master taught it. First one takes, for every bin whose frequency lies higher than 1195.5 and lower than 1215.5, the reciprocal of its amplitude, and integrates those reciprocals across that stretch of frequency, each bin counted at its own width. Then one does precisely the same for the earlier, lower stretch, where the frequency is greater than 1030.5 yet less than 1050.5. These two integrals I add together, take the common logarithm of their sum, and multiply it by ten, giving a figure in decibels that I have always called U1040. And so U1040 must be 10.8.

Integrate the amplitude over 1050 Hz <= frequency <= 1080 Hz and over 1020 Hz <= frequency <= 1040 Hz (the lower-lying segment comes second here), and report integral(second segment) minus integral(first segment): -30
